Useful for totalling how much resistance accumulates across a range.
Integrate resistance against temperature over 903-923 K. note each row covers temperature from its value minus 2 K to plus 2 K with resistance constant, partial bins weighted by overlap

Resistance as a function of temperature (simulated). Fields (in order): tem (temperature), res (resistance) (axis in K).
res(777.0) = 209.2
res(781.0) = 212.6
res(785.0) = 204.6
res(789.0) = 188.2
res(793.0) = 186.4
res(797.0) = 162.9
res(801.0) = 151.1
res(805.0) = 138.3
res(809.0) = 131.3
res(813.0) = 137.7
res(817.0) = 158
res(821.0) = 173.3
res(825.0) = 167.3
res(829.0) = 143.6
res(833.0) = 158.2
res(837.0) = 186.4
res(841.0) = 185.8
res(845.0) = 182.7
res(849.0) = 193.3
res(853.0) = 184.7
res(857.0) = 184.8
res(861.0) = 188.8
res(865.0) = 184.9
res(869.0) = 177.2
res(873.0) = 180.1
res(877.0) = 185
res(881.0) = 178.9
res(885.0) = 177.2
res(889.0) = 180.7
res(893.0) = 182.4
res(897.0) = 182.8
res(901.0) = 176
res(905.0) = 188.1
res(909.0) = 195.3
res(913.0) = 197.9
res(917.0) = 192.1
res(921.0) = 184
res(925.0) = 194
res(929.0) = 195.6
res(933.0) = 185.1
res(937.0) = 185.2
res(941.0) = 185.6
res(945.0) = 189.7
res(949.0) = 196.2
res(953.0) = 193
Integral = 3830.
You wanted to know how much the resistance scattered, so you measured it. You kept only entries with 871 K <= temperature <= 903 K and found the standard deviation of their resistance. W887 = 3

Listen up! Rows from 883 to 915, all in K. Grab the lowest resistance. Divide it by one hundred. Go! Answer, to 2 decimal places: 1.76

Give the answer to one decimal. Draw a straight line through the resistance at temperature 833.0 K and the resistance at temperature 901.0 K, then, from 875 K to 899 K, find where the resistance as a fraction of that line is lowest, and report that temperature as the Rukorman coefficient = 885.0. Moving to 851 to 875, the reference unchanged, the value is 869.0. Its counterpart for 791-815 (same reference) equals 809.0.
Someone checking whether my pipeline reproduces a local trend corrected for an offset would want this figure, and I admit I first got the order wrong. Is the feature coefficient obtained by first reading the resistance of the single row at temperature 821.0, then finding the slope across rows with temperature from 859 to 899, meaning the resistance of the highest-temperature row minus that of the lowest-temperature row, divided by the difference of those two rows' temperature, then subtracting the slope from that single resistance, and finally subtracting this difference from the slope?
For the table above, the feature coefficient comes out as -174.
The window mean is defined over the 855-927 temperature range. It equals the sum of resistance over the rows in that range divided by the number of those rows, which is 185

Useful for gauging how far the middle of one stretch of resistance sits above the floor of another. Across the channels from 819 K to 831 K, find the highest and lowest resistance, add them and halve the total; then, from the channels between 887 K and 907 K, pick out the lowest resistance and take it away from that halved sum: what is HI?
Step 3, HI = -18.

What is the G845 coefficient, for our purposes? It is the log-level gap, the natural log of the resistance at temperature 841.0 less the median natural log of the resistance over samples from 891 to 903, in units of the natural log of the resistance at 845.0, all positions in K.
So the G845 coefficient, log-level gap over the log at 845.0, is 0.004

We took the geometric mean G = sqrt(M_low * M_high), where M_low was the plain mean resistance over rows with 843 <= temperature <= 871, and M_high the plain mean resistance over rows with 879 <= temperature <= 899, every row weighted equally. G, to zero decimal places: 183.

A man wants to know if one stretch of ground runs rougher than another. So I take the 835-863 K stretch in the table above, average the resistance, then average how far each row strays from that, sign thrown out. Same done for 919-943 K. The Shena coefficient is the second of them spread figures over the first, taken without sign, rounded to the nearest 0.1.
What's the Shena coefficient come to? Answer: 1.7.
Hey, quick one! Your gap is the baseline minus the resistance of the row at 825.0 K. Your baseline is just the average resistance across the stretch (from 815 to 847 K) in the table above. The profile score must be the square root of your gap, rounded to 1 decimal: 1.5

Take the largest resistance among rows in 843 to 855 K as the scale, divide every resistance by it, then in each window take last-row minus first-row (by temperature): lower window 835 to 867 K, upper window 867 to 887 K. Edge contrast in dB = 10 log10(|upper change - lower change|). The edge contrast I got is -21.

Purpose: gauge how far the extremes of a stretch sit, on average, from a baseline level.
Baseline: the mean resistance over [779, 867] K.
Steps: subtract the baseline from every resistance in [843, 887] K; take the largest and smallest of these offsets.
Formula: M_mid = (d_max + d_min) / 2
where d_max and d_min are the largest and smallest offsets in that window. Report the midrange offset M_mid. 12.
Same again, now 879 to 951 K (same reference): 14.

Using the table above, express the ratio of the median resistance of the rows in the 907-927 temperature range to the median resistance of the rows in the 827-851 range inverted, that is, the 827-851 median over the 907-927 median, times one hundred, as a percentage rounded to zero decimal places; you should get 95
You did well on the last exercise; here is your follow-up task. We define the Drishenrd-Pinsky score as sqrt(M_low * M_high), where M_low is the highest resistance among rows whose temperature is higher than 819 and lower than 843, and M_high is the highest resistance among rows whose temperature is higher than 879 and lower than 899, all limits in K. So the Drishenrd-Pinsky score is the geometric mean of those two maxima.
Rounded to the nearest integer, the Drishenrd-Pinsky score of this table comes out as 185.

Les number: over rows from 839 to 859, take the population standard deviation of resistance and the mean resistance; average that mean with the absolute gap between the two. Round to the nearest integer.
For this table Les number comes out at 184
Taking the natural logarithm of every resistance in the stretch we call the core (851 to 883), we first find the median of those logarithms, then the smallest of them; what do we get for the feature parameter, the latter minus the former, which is -0.042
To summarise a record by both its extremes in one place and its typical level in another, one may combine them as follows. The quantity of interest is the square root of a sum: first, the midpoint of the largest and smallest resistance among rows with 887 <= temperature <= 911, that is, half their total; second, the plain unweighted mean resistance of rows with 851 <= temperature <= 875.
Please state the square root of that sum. 19.2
